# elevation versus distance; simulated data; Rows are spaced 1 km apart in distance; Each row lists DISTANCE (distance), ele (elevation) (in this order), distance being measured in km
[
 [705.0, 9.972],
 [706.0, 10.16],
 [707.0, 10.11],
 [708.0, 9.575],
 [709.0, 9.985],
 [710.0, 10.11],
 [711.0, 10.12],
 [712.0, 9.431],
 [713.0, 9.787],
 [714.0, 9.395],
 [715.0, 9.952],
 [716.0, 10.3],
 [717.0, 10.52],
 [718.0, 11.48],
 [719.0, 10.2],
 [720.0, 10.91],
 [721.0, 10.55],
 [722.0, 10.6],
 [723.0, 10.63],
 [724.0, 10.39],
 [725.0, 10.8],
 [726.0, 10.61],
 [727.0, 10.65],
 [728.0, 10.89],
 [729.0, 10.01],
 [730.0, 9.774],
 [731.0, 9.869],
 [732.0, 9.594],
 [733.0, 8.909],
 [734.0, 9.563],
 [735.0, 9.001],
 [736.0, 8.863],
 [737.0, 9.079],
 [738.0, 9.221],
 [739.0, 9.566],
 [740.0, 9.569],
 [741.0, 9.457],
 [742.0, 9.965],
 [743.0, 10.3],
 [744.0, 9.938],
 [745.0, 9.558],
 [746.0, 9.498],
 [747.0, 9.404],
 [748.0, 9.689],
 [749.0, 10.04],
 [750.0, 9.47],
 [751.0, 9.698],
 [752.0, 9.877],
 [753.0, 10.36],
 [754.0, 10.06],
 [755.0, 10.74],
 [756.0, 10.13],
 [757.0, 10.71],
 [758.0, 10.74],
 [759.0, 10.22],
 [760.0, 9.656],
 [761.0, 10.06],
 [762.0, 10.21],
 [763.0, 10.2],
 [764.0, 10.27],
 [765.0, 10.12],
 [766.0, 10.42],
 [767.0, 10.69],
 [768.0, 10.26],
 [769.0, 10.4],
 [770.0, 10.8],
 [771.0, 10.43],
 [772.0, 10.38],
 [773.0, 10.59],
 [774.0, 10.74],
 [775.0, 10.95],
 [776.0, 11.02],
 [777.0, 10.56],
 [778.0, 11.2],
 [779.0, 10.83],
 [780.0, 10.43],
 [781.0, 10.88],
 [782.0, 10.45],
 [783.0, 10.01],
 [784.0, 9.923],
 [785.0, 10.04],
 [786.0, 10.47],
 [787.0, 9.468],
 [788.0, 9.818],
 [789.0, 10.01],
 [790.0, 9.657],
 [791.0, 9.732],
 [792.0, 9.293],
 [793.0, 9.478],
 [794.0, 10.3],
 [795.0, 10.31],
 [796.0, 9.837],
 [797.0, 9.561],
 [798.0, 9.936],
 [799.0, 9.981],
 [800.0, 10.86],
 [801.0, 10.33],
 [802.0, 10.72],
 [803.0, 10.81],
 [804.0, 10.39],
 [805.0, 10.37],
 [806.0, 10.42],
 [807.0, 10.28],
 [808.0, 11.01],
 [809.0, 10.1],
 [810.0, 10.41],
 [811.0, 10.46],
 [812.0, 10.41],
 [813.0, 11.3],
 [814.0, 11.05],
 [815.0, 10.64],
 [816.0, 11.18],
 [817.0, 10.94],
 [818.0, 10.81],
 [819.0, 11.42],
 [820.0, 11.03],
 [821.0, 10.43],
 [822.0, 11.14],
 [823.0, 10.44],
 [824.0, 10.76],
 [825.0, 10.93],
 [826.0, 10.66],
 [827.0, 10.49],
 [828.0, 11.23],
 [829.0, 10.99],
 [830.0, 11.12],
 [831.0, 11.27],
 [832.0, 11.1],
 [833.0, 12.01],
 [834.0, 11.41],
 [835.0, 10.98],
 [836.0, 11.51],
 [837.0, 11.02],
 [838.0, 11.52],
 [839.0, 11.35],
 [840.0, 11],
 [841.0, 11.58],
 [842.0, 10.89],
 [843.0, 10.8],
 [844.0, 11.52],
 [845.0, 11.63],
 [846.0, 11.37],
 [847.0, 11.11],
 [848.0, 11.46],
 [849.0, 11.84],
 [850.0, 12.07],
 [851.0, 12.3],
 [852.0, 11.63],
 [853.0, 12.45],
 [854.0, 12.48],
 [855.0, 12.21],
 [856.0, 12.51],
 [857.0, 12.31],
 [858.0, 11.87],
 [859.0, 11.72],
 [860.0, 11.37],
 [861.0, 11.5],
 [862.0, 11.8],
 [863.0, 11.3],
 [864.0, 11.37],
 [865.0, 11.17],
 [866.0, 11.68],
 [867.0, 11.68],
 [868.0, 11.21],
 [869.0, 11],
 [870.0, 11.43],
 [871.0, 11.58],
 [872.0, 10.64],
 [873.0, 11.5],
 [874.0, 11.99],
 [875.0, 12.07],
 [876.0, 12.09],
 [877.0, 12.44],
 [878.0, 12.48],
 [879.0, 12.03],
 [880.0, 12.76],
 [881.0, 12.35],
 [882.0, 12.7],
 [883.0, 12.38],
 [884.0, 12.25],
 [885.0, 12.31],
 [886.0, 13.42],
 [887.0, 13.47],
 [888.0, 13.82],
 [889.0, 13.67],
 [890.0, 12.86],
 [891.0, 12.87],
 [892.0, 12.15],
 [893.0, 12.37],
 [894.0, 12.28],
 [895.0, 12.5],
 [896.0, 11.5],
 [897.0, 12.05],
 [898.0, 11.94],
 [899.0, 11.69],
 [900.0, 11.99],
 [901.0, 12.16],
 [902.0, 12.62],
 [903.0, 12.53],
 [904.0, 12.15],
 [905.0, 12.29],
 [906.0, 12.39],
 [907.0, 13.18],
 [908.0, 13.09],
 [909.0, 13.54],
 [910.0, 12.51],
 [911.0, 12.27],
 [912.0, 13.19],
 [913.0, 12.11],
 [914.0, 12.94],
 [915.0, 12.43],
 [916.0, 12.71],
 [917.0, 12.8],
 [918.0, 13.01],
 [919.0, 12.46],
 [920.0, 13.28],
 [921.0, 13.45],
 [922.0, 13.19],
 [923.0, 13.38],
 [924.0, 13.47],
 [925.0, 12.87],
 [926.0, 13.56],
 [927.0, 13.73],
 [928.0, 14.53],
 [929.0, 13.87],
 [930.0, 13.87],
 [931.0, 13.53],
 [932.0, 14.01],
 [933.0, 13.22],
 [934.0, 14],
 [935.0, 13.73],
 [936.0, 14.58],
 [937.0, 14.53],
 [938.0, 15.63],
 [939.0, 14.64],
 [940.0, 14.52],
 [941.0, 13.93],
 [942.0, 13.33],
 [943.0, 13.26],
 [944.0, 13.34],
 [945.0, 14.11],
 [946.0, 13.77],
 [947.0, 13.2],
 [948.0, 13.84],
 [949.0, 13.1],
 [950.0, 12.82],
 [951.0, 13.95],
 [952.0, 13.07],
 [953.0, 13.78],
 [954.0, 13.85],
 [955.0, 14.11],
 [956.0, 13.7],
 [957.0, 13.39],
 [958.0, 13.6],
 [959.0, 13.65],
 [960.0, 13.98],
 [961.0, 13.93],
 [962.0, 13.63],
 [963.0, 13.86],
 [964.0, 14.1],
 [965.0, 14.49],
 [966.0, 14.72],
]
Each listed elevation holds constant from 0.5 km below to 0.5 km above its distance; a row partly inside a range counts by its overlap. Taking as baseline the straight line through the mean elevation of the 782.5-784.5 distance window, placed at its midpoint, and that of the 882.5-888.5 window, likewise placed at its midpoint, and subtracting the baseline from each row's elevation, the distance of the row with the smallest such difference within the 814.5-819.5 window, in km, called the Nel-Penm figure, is 815.0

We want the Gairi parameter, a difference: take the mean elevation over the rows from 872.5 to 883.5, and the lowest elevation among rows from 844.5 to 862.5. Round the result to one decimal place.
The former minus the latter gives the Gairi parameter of 1.1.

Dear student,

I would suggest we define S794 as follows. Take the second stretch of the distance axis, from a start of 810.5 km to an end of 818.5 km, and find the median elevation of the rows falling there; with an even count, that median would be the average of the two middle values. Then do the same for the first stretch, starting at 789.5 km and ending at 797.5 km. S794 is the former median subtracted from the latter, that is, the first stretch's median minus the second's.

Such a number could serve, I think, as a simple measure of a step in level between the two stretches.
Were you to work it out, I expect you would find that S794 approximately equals -1.2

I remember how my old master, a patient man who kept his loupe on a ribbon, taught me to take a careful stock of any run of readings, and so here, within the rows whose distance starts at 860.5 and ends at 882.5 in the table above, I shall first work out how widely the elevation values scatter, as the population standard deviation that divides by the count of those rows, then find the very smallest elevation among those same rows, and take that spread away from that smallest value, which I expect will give 10.1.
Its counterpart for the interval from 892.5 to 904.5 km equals 11.2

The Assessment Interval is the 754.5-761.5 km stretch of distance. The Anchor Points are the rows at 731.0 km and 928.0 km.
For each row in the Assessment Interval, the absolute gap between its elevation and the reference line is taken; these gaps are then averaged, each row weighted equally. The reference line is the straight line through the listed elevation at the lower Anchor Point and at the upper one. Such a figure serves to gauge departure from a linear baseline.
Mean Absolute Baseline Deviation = 0.40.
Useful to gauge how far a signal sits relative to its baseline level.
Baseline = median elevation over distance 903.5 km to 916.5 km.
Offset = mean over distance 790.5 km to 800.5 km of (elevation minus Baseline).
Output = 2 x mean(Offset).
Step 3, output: -5.2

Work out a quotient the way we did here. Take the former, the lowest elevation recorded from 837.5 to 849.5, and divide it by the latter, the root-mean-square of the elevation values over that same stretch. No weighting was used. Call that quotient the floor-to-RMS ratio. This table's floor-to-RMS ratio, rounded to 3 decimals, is 0.952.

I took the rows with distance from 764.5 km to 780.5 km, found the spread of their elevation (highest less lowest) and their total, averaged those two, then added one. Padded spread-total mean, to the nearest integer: 86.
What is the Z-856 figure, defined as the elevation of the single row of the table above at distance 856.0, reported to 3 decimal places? 12.510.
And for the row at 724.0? 10.390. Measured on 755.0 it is 10.740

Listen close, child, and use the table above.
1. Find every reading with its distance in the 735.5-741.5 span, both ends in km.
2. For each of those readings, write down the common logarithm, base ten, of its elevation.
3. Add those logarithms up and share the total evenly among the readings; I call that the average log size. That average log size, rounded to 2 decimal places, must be 0.97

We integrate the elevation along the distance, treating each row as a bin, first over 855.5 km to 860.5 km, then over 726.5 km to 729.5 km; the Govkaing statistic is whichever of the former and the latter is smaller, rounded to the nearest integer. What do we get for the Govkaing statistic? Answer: 32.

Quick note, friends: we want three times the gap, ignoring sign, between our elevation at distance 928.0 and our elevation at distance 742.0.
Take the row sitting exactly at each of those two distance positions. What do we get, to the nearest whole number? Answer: 14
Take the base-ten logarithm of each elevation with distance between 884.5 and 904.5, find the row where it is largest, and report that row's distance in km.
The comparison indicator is 888.0 km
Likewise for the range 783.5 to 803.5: 800.0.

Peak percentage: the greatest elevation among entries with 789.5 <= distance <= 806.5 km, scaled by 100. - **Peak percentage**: 1086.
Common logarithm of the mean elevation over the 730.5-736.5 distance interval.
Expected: 0.97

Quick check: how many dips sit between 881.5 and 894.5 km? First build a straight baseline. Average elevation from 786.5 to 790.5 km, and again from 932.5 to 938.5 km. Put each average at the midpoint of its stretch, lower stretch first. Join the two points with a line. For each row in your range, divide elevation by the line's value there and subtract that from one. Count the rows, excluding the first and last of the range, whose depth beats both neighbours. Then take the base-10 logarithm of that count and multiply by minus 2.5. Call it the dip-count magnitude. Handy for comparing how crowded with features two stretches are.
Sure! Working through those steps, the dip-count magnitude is -0.75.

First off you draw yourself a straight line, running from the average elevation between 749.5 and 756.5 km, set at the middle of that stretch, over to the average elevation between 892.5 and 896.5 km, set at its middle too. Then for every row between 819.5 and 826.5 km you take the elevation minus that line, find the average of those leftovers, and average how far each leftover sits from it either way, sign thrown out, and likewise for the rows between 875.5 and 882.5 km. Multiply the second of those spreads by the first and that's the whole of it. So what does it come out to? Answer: 0.049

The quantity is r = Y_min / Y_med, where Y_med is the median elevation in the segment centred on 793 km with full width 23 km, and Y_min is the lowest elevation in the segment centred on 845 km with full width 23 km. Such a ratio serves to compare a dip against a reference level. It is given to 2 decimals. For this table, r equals 1.08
